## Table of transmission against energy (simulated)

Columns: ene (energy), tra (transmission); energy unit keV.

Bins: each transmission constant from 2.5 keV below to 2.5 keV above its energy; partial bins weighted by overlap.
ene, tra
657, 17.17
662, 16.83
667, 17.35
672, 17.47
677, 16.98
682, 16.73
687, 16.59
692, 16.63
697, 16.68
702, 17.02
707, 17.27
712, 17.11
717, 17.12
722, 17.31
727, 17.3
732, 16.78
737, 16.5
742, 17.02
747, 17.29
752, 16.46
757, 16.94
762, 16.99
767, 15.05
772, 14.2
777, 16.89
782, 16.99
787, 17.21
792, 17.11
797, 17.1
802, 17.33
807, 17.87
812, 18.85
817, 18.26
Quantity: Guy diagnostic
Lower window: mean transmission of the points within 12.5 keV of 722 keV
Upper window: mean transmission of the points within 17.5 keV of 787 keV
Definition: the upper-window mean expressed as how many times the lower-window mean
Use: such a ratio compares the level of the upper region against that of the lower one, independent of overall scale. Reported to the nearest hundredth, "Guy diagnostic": 0.97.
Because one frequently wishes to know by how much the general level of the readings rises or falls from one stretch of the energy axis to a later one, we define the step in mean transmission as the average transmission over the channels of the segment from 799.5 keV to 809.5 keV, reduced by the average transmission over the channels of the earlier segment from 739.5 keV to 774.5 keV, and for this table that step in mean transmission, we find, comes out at 1.3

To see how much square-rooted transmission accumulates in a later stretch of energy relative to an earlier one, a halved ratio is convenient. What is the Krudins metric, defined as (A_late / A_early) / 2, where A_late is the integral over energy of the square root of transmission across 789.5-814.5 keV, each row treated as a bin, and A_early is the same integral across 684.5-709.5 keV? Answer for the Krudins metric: 0.512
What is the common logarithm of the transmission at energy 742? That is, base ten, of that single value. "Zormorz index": 1.23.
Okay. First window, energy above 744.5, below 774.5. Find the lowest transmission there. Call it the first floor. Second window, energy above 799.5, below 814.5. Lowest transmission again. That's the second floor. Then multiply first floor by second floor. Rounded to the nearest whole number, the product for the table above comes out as 246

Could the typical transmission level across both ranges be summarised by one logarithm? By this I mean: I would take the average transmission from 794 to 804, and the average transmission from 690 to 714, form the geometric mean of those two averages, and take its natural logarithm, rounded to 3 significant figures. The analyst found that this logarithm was 2.84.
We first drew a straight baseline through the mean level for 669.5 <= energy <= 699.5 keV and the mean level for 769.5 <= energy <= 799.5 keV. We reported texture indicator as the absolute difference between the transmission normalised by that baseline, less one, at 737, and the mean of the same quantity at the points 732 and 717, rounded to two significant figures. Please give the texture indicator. 0.025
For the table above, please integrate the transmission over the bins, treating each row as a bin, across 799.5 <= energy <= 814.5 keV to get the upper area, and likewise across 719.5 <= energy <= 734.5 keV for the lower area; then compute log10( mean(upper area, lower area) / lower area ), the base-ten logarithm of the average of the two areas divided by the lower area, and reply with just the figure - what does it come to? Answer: 0.011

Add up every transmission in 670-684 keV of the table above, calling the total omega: 51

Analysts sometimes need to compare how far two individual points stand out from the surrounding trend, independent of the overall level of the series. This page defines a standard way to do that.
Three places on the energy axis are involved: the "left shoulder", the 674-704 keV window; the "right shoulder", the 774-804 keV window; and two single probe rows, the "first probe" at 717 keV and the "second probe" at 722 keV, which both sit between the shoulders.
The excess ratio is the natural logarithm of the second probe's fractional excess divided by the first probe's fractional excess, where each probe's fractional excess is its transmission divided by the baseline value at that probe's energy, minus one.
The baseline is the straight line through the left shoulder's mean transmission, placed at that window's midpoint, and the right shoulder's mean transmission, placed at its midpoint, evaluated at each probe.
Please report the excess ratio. 0.5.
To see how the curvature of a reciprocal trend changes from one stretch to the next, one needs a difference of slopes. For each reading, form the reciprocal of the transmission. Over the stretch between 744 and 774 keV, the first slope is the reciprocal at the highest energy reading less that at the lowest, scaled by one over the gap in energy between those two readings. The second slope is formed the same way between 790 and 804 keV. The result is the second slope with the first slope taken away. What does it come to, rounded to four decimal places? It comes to -0.0006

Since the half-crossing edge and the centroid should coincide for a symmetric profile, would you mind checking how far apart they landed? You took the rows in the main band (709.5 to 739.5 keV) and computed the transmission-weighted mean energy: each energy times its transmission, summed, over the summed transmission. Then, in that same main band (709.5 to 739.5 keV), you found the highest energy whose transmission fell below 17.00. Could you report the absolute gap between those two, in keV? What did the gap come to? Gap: 12.6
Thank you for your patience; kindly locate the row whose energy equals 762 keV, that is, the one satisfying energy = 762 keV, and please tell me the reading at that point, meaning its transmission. 16.99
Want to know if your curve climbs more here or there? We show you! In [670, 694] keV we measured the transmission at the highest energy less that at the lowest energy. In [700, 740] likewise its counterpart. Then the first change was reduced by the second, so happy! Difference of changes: -0.3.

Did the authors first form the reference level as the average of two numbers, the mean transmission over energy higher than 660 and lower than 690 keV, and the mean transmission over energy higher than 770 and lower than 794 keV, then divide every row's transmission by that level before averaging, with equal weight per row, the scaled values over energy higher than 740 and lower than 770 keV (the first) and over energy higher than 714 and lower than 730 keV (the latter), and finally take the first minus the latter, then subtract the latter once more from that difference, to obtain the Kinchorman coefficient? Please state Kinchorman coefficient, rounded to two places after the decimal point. -1.07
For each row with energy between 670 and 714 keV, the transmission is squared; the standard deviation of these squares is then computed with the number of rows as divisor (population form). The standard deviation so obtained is 10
